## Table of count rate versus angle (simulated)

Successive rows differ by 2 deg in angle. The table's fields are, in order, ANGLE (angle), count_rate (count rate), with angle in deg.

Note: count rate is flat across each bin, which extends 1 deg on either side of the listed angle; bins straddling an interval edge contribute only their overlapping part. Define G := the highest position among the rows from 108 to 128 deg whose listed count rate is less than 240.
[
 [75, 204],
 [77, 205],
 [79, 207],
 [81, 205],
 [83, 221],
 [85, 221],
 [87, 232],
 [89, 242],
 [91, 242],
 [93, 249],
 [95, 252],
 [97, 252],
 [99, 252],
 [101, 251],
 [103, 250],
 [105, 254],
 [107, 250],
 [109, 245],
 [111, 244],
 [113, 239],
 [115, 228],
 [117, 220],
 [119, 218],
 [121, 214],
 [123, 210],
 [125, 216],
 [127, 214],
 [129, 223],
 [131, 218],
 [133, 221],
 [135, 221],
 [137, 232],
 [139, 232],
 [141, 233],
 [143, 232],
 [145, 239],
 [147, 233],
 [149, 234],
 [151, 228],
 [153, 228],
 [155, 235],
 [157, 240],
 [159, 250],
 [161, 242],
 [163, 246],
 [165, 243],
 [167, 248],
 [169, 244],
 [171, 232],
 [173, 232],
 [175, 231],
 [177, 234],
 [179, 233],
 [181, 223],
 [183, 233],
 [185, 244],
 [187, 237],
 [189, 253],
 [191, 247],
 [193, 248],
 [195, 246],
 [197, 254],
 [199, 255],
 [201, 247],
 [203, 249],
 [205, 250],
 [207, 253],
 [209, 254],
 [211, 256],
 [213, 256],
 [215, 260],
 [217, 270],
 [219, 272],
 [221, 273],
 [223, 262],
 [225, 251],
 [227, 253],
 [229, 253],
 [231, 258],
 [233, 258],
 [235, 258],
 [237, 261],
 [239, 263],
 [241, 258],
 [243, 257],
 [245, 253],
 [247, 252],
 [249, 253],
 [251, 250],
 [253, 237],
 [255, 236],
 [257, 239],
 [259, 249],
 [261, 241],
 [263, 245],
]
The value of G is 127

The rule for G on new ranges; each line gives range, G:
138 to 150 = 149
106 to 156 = 155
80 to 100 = 87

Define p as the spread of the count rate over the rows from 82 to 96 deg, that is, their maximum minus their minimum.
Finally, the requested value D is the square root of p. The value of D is 5.57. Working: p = 31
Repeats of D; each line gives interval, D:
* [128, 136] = 2.24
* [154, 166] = 3.87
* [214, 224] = 3.61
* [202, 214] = 2.65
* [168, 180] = 3.61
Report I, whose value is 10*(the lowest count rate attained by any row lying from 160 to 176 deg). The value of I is 2310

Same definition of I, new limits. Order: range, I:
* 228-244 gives 2530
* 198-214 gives 2470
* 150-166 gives 2280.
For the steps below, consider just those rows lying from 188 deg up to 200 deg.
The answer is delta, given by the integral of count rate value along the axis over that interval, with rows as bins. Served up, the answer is 3006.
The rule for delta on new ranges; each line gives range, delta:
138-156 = 4188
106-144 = 8620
